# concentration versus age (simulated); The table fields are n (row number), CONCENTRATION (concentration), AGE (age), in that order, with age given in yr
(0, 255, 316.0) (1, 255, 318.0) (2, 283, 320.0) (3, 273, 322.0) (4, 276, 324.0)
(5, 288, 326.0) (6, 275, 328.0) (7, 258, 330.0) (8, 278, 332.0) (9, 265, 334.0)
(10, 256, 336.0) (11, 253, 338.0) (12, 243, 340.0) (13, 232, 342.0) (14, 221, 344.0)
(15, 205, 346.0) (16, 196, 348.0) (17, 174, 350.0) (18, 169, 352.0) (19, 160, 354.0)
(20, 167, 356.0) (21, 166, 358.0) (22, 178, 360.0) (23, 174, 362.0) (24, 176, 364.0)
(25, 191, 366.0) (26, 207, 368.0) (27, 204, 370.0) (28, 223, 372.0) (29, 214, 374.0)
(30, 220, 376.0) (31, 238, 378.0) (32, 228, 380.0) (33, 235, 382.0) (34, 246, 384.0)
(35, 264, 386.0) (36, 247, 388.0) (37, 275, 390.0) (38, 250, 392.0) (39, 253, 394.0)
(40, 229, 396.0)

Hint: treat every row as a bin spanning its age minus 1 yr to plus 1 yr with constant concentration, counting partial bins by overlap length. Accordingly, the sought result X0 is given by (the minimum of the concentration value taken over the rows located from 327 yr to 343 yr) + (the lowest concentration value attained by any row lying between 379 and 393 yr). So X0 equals 460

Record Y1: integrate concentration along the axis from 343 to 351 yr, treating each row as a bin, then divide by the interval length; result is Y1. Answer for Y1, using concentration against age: 199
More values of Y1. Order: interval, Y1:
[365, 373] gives 206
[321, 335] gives 273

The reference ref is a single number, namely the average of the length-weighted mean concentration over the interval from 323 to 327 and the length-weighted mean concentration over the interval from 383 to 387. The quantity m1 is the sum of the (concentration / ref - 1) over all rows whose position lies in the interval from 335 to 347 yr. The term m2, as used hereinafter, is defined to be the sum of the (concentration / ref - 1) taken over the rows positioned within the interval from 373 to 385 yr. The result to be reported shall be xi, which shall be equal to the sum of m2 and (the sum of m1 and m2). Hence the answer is -2.5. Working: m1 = -0.7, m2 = -0.86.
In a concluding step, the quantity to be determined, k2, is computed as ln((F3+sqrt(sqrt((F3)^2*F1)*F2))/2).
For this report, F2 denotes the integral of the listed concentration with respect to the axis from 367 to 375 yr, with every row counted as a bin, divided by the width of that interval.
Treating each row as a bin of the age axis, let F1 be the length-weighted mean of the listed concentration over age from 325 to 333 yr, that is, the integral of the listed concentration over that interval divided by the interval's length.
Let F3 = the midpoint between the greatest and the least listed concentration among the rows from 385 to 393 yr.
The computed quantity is 6.41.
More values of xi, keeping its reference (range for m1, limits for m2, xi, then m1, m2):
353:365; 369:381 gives -4.3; -2.2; -1.06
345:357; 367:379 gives -4.3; -2.0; -1.14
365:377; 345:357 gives -5.3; -1.3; -2.01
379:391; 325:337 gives -0.4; -0.4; 0.03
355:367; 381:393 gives -2.8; -2.1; -0.35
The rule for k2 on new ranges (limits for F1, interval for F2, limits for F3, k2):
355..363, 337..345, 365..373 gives 6.22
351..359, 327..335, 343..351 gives 6.24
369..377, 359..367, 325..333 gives 6.33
